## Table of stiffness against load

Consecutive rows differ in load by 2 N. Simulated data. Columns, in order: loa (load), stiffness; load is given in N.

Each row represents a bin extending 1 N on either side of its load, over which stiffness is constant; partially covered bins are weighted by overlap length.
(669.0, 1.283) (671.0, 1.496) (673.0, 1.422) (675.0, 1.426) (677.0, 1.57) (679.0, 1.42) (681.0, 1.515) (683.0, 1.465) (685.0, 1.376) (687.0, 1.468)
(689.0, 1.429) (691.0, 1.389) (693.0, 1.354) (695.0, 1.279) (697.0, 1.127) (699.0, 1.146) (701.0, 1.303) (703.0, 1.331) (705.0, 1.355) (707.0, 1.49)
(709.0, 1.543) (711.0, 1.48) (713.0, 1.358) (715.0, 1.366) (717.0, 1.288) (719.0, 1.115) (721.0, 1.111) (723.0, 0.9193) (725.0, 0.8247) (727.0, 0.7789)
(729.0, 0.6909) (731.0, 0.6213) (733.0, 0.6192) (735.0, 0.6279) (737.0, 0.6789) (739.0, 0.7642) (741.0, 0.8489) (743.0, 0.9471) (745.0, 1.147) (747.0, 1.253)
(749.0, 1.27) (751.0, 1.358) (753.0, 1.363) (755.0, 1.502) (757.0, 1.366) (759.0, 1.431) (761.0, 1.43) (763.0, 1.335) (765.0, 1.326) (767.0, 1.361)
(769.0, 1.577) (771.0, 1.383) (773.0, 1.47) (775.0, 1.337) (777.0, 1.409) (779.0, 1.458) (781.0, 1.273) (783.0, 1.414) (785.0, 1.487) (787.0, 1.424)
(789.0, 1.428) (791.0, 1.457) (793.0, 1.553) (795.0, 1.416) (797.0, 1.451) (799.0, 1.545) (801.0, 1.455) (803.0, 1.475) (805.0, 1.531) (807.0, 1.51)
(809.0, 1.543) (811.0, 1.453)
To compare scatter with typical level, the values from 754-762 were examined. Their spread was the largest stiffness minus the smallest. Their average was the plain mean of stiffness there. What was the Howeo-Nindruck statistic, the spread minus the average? -1.30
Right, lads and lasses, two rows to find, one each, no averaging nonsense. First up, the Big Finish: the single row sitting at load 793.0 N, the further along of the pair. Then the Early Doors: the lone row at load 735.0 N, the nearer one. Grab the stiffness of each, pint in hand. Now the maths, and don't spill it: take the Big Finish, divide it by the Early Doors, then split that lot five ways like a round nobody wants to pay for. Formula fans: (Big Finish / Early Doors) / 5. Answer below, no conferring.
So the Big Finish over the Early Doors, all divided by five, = 0.49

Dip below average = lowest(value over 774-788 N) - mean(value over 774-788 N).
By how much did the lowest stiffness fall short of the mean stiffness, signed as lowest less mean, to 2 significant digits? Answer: -0.13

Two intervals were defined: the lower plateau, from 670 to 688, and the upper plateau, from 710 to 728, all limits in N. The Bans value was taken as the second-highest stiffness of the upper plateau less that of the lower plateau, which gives -0.1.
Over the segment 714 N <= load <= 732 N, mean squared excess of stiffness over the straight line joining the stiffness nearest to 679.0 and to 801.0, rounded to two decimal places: 0.28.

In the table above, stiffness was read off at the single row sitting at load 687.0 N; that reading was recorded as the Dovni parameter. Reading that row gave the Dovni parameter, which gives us 1.468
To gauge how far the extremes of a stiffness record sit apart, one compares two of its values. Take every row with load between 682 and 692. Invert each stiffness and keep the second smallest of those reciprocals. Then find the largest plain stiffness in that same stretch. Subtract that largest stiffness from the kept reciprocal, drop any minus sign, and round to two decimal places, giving 0.79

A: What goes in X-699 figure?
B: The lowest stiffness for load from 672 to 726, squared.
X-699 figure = 0.68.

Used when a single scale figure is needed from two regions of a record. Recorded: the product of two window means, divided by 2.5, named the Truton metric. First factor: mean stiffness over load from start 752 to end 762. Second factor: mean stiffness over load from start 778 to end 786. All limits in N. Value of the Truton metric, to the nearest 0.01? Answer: 0.80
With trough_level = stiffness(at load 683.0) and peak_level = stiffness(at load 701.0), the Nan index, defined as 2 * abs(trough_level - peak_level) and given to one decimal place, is 0.3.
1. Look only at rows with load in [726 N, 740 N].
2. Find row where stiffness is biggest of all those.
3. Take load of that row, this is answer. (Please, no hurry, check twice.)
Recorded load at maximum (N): 727.0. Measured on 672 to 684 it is 677.0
